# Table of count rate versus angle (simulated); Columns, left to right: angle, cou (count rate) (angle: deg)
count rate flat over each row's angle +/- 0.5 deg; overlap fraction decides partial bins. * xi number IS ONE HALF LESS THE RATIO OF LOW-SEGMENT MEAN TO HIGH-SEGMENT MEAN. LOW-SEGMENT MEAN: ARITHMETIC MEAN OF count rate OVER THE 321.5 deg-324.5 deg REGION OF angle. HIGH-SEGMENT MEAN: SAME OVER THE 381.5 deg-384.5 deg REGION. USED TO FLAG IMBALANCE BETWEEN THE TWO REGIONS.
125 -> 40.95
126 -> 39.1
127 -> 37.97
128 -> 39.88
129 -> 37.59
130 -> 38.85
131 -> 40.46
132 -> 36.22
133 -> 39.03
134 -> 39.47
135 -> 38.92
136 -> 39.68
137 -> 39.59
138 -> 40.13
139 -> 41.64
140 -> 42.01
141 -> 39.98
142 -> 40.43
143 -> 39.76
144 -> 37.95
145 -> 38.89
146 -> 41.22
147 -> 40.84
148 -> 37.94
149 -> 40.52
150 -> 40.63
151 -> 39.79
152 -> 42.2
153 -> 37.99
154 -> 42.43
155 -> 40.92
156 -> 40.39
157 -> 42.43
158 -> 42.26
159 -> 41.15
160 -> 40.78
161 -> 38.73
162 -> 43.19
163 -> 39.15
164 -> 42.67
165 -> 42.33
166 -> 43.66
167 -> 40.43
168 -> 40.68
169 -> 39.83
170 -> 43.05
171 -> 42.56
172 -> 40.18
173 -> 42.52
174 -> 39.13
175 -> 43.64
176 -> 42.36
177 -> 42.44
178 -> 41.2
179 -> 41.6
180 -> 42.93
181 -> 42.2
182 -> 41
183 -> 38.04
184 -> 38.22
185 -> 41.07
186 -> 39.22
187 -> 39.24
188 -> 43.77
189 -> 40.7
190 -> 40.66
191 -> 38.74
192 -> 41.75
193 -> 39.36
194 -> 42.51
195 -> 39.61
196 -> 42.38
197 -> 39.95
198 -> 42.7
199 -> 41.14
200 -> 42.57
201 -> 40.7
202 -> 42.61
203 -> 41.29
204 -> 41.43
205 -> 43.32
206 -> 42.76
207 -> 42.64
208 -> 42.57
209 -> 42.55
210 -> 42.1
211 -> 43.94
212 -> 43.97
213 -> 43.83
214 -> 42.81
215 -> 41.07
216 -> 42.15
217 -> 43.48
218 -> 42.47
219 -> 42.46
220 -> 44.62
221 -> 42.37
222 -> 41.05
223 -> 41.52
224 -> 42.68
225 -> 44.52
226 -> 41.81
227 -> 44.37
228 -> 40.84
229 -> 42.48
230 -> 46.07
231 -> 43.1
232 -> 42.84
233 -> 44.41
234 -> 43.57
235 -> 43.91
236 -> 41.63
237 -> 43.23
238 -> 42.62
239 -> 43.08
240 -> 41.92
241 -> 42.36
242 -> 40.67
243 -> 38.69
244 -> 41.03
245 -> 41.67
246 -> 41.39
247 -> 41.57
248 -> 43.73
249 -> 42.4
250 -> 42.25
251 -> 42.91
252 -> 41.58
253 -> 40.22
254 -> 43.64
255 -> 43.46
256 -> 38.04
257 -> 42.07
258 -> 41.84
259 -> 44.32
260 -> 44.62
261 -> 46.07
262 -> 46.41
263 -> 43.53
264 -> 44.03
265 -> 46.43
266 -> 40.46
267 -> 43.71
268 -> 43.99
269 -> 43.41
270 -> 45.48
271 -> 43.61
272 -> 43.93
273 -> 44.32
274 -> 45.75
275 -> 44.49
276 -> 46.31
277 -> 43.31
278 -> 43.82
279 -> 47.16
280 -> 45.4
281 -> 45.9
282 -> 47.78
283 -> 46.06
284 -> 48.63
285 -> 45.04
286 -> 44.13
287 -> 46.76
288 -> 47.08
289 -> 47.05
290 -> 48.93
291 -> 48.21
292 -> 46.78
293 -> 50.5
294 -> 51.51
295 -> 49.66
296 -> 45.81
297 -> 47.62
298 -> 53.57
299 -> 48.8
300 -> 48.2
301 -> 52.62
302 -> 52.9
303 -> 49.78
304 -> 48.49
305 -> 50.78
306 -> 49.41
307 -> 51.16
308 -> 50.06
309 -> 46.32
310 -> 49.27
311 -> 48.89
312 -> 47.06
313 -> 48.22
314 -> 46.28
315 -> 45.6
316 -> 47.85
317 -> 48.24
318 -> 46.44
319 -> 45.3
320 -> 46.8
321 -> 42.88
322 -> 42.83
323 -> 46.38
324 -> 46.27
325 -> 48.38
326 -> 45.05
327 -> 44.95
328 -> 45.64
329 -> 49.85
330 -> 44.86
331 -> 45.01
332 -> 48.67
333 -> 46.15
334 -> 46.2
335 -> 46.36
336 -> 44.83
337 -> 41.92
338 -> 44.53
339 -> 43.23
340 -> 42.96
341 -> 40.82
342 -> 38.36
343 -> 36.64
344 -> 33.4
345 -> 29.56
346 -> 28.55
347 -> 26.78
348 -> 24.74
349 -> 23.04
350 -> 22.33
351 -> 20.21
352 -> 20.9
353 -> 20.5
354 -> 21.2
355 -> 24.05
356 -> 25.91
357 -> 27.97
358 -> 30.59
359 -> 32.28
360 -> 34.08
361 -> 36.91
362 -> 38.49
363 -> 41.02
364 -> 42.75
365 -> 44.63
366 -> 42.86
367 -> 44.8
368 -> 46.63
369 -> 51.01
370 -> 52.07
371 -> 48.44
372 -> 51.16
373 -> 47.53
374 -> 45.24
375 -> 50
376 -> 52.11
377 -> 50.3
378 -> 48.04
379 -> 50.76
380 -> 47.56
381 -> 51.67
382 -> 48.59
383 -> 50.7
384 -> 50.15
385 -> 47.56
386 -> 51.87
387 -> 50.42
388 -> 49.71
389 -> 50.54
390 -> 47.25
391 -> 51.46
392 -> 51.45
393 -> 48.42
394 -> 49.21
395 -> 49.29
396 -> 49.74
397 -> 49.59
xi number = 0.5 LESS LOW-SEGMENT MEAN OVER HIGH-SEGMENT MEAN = -0.41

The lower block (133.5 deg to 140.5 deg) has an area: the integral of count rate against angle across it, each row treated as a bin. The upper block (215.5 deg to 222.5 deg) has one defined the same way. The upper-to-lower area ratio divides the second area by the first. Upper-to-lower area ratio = 1.061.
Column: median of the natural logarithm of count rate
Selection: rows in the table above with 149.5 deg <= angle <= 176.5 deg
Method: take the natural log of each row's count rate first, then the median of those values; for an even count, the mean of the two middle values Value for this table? 3.72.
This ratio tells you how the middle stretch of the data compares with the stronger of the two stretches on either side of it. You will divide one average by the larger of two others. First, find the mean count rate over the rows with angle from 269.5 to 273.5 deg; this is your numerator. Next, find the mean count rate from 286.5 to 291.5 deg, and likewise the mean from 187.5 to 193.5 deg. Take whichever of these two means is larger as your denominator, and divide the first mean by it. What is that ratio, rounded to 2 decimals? 0.93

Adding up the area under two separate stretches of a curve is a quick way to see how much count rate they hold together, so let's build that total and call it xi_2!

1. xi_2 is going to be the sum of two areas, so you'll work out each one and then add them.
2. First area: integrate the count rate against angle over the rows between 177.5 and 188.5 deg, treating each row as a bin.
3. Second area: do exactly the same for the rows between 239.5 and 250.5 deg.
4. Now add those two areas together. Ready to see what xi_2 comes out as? 906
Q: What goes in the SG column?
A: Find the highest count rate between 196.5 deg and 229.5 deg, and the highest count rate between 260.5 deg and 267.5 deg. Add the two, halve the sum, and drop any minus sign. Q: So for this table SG 45.5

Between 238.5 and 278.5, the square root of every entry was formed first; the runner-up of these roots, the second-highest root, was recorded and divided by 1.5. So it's 4.54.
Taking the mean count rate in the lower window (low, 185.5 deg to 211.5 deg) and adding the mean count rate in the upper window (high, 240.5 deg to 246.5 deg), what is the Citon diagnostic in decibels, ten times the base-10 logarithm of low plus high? 19.2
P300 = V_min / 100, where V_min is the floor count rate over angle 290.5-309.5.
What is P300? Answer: 0.46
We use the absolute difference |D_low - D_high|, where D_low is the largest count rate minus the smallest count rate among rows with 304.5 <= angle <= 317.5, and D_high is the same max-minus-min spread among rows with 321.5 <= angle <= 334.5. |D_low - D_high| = 1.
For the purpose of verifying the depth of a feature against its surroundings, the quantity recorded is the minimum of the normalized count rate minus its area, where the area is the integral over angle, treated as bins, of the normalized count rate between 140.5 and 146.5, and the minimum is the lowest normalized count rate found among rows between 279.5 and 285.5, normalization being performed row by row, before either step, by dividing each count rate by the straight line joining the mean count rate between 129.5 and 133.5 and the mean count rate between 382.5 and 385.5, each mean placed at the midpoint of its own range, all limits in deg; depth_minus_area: -5.1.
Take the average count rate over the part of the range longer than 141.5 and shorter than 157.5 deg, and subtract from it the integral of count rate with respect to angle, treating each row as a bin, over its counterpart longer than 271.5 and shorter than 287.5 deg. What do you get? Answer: -689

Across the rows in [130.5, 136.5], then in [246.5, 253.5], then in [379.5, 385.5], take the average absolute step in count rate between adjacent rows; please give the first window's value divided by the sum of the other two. 0.48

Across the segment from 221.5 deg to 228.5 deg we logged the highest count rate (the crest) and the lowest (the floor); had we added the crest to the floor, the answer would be 85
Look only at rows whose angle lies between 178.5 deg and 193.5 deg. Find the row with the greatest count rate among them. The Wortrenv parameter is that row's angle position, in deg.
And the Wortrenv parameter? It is 188 deg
